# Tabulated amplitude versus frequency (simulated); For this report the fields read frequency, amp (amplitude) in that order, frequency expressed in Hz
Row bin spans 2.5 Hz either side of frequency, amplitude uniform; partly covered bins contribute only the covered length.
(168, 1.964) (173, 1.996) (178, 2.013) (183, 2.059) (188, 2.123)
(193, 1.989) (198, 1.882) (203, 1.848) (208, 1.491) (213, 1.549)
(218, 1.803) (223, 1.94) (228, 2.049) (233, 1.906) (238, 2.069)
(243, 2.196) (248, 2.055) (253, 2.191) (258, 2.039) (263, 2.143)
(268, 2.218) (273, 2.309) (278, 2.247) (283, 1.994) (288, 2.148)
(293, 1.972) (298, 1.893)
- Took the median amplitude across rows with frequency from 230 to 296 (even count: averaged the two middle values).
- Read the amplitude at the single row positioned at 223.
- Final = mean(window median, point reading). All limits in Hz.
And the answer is 2.04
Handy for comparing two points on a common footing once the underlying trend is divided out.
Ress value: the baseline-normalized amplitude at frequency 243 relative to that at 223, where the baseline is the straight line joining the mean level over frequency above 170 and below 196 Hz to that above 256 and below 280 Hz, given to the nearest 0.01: 1.11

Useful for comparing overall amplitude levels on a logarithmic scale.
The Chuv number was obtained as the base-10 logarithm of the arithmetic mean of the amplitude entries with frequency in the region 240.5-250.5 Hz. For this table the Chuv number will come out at 0.327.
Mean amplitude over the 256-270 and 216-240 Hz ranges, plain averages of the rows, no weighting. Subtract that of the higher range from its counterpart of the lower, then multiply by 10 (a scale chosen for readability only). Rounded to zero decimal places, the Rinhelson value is -2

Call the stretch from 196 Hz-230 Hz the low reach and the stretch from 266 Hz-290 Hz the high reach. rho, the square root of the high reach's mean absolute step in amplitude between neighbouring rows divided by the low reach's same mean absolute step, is 0.9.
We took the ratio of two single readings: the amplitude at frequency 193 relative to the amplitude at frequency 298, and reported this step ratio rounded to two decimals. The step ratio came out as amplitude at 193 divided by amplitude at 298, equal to 1.05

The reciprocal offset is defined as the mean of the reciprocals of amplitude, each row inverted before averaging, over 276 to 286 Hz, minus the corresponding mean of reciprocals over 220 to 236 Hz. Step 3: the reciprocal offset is -0.036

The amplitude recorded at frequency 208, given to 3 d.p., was 1.491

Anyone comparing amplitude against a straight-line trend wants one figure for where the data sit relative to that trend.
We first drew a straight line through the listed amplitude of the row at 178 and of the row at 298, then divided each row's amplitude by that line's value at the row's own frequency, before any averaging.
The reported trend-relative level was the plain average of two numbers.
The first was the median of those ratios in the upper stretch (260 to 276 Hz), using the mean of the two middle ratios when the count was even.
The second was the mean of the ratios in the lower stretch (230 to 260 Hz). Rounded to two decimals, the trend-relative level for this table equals 1.11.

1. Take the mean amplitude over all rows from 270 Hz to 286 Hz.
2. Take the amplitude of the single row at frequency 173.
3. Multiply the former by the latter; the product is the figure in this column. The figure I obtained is 4.36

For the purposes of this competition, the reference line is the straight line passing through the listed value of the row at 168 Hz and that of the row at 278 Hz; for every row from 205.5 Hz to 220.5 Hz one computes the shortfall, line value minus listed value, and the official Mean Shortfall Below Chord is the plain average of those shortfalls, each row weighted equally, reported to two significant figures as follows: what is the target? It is 0.47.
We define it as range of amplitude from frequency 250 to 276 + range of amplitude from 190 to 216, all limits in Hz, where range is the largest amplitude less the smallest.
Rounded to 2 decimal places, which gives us 0.77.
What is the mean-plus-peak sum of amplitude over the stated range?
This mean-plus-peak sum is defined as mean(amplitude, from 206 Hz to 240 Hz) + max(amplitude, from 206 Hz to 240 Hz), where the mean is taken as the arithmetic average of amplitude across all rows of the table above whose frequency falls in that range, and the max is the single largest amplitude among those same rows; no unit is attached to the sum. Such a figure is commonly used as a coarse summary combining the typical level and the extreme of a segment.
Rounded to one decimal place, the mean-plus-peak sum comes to 3.9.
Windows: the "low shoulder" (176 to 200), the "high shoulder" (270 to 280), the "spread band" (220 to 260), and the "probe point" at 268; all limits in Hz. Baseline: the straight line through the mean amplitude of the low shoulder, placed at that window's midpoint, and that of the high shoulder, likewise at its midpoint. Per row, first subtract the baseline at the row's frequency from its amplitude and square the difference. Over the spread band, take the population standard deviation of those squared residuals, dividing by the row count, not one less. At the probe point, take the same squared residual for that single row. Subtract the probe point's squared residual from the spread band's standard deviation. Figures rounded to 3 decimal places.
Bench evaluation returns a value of 0.018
